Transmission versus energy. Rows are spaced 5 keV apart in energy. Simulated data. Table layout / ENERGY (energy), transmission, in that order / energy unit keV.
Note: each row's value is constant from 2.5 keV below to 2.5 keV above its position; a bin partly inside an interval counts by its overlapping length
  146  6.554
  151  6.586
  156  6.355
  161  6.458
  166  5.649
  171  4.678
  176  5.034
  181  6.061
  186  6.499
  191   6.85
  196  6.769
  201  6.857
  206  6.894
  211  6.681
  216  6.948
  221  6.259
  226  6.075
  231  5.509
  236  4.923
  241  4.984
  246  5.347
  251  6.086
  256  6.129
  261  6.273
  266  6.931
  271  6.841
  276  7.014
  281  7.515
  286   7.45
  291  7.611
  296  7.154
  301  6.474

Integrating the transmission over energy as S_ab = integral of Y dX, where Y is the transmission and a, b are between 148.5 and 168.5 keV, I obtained 125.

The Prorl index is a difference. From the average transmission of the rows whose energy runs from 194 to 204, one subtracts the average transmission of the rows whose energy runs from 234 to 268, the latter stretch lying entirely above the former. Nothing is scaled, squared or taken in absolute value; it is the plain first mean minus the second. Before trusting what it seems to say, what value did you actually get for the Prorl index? 1.0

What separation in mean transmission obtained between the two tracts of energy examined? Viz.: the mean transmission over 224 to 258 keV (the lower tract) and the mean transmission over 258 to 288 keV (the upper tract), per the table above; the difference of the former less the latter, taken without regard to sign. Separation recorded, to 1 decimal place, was 1.4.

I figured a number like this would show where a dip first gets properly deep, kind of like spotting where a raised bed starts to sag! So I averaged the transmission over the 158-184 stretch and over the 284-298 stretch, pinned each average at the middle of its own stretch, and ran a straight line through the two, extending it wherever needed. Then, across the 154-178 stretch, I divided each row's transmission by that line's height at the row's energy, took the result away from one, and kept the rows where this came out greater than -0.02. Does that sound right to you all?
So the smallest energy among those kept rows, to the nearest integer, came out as 171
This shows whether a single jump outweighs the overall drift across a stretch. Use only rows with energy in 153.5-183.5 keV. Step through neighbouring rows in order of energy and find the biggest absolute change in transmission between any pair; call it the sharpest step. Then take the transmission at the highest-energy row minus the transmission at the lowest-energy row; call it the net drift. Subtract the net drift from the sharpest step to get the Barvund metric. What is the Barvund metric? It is 1.3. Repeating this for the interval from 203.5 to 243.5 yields 2.6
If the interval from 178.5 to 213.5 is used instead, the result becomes -0.2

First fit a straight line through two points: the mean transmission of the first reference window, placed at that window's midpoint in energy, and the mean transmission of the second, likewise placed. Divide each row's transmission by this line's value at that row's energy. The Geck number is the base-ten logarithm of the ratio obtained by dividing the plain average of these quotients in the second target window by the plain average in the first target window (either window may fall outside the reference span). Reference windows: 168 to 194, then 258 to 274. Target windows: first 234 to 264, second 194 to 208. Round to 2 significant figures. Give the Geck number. 0.12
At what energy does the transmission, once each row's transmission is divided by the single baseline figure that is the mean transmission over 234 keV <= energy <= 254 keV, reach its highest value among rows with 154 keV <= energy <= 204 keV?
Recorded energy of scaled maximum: 201 keV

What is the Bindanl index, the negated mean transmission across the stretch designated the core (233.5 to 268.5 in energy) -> -5.81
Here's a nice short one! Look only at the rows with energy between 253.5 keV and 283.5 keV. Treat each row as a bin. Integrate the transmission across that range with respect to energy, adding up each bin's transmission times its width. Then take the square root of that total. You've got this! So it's 14.3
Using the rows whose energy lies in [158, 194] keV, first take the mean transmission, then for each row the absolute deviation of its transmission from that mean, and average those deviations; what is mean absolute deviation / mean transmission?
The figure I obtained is 0.112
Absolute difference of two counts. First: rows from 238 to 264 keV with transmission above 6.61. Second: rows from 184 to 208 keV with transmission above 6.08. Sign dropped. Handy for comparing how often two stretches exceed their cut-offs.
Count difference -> 5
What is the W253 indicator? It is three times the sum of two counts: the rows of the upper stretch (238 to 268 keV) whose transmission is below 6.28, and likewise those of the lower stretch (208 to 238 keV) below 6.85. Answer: 30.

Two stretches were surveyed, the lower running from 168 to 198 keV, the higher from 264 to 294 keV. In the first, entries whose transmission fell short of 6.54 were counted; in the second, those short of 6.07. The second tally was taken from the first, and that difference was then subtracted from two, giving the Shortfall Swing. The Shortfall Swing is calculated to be -2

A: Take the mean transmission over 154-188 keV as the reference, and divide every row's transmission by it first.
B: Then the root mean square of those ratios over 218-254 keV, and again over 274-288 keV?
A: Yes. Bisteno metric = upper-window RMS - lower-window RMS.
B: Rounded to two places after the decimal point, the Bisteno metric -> 0.29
